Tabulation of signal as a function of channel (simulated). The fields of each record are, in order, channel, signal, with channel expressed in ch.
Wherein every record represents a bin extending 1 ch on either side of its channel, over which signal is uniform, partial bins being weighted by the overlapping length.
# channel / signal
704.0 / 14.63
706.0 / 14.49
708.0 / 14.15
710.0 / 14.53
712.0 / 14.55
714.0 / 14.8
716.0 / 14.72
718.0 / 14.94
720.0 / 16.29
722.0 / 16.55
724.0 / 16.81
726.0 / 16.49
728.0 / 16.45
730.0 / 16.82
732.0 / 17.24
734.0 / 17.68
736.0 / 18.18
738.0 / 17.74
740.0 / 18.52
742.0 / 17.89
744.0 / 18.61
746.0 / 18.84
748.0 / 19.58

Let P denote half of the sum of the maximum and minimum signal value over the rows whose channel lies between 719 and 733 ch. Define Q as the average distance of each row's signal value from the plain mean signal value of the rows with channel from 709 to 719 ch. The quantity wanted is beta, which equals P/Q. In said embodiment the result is 125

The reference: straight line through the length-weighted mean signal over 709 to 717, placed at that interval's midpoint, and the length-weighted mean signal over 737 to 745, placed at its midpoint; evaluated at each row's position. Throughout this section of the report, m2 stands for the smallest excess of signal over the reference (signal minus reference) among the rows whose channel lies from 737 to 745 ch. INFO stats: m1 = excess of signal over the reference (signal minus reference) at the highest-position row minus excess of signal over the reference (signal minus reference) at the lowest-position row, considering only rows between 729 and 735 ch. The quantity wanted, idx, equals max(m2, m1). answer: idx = 0.35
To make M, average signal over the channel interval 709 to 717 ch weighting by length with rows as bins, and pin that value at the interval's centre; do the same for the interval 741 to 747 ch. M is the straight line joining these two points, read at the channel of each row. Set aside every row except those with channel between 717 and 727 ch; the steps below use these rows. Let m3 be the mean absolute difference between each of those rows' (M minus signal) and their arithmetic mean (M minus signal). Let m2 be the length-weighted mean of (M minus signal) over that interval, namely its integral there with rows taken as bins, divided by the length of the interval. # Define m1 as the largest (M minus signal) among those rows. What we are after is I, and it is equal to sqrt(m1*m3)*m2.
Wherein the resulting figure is -0.17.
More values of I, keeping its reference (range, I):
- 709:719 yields 0.02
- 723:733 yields -0.02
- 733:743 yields -0.10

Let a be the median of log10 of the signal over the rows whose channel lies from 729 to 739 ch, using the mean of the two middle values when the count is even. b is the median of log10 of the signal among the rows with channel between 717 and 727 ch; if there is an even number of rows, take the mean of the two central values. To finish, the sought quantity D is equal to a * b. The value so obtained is 1.52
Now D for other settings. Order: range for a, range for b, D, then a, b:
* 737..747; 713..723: 1.49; 1.27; 1.174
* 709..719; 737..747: 1.48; 1.17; 1.268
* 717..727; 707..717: 1.42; 1.22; 1.163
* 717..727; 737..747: 1.54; 1.22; 1.268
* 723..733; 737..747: 1.55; 1.23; 1.268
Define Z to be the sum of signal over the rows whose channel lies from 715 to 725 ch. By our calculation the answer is 79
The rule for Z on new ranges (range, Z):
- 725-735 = 85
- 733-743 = 90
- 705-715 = 73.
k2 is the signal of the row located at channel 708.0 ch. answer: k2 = 14.15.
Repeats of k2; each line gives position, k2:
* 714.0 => 14.8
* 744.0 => 18.61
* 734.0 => 17.68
